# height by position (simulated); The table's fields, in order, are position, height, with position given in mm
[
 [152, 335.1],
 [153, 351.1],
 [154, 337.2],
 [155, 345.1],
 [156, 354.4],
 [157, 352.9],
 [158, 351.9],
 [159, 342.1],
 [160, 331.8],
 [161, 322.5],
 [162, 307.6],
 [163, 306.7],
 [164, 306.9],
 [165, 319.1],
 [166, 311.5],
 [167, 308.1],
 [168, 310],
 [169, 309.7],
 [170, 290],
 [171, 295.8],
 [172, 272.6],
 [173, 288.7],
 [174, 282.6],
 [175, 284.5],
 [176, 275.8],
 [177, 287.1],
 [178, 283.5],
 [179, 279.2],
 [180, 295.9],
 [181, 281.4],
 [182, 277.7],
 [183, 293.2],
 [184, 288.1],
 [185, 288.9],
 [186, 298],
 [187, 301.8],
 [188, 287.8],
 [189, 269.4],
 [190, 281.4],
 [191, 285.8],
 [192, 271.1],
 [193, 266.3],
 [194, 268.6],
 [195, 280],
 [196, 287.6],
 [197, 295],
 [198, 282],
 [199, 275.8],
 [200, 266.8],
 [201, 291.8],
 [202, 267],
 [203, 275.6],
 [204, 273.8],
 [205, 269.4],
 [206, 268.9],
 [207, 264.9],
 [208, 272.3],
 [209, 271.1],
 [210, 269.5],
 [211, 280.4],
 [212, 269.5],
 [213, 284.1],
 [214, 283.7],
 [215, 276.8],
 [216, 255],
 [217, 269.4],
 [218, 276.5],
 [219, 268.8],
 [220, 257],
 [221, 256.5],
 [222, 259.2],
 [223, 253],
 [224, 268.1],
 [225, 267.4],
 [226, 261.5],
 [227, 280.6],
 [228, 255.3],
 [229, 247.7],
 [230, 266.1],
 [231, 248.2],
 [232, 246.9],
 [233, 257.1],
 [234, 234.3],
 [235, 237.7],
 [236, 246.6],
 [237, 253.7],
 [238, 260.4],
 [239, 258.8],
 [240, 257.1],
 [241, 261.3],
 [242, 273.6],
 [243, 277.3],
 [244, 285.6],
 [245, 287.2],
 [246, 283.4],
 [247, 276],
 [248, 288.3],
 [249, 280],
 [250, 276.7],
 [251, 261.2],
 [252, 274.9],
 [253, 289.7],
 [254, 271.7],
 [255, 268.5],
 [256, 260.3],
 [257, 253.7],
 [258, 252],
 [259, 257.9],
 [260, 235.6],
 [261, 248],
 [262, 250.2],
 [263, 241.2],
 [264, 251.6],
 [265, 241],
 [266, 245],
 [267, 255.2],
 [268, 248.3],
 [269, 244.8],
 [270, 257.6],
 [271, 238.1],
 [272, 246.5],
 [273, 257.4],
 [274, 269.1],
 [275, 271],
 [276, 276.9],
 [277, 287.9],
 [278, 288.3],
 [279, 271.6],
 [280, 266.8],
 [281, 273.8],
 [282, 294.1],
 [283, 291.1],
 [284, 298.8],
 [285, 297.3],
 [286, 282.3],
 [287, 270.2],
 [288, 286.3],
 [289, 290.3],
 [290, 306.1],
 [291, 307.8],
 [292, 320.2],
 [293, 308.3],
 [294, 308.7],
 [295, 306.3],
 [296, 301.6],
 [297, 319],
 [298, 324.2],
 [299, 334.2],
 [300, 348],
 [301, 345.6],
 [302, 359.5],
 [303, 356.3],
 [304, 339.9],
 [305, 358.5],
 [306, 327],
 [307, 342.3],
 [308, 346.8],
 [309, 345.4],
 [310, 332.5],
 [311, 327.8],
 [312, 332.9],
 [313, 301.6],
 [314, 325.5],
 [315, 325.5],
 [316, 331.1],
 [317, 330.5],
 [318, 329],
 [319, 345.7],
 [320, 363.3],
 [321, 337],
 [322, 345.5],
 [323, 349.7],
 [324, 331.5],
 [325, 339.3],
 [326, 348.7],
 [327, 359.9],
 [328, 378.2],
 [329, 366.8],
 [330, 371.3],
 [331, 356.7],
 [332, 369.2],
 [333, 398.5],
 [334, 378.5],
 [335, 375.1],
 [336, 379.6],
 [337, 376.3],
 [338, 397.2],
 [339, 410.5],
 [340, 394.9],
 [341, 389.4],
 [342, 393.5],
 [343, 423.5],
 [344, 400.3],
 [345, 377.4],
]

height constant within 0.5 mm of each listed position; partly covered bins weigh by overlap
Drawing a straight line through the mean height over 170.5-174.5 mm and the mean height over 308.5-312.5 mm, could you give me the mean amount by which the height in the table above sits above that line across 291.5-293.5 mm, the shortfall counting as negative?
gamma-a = -14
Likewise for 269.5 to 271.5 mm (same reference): -72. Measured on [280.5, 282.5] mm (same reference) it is -40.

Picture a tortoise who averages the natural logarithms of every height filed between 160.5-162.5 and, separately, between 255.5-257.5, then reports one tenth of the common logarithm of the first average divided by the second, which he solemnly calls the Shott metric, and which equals 0.0016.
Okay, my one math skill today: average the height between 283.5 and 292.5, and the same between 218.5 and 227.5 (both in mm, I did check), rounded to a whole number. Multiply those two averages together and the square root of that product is 279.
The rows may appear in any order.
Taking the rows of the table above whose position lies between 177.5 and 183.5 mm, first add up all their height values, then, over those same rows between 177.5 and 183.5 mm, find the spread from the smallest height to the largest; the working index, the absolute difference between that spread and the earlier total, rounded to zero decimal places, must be 1693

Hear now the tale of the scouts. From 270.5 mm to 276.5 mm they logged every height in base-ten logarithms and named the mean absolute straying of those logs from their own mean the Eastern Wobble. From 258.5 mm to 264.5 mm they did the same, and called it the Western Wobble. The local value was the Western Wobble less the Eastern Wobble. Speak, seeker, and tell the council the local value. -0.010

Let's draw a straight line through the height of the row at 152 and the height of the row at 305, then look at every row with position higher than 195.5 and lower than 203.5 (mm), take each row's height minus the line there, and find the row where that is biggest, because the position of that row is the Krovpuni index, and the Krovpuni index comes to 197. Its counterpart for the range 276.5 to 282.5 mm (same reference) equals 282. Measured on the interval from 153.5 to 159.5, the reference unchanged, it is 156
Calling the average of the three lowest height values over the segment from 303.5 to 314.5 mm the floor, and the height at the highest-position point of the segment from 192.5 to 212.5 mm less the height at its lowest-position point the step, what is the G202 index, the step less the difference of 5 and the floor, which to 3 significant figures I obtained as 316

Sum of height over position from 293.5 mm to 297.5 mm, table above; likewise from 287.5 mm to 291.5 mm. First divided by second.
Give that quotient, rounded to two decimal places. 1.04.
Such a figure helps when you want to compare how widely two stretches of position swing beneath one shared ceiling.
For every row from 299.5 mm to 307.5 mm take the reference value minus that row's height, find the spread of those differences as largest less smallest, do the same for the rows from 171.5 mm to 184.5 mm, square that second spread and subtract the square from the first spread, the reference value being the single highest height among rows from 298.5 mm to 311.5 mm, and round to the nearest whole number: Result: -510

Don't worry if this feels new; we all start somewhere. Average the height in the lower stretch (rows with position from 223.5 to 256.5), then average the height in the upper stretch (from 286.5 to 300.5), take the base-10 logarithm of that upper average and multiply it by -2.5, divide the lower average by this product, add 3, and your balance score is -39.7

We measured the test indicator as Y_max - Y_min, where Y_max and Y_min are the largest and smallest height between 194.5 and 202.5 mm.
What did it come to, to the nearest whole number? 28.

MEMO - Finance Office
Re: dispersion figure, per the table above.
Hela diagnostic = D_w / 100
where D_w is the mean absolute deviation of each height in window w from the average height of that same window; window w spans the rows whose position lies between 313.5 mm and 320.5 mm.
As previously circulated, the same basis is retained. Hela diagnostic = 0.11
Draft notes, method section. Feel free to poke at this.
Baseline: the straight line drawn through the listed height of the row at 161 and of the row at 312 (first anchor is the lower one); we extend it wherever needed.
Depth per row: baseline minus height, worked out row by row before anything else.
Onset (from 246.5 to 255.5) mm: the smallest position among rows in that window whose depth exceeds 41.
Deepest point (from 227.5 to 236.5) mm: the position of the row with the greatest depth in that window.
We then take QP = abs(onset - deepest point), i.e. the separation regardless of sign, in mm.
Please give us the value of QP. 13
